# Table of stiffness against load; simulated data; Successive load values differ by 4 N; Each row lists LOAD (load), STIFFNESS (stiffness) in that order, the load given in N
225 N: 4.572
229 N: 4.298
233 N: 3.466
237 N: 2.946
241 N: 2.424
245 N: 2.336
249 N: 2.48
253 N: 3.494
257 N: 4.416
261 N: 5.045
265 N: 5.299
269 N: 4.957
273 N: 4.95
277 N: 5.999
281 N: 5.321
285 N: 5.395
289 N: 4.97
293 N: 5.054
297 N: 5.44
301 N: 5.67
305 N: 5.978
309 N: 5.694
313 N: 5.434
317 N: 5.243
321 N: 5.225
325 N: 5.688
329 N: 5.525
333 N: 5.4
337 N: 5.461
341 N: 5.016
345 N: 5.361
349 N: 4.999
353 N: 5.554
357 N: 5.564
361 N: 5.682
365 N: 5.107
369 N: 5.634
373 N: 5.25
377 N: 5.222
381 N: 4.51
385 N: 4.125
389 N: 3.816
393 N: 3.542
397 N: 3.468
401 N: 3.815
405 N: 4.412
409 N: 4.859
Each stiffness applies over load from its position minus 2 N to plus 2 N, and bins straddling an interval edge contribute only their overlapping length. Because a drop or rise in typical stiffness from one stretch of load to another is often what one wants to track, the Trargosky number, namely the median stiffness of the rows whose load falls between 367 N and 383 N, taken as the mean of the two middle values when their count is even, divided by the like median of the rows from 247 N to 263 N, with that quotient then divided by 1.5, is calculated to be 0.88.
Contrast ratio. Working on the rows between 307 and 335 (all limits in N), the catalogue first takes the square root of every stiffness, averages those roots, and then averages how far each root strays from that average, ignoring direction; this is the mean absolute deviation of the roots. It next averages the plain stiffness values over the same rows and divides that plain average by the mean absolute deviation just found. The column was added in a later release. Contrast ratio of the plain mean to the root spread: 168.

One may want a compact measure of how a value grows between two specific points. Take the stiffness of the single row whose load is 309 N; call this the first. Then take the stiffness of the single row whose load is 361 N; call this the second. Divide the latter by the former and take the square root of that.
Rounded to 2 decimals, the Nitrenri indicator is 1.00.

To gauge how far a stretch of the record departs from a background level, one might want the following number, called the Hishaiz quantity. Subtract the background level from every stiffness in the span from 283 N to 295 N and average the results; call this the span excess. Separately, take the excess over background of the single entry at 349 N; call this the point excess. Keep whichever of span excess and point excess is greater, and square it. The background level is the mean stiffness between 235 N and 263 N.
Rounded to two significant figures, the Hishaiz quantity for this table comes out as 3.4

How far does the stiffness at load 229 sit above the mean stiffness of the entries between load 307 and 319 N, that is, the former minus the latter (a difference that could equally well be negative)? -1.2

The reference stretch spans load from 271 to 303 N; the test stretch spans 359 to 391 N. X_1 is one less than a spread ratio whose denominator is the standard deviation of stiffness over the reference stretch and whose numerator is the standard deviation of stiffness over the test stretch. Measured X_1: 0.9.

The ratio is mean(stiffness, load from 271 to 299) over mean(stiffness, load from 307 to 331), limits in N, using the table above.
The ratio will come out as 0.97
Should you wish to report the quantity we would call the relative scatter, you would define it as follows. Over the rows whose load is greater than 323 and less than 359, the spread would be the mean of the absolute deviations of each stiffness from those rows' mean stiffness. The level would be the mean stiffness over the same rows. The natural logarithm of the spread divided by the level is -3.4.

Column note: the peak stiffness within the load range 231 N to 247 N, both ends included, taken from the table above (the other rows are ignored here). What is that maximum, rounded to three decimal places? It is 3.466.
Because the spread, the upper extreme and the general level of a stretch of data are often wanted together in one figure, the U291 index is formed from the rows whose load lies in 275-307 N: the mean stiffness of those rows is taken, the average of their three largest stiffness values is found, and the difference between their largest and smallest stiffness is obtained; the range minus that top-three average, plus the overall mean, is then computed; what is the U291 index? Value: 0.6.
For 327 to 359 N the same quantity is 0.4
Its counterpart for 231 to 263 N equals 1.7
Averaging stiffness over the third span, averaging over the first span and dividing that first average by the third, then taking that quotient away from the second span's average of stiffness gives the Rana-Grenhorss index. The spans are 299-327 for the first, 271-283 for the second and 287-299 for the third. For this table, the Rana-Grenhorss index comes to 4.3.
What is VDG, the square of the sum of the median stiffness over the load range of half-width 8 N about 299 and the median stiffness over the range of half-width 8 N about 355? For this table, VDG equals 124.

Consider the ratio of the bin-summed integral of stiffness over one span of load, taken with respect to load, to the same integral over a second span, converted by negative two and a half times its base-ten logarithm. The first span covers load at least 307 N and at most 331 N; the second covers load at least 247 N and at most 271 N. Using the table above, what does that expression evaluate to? -0.3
